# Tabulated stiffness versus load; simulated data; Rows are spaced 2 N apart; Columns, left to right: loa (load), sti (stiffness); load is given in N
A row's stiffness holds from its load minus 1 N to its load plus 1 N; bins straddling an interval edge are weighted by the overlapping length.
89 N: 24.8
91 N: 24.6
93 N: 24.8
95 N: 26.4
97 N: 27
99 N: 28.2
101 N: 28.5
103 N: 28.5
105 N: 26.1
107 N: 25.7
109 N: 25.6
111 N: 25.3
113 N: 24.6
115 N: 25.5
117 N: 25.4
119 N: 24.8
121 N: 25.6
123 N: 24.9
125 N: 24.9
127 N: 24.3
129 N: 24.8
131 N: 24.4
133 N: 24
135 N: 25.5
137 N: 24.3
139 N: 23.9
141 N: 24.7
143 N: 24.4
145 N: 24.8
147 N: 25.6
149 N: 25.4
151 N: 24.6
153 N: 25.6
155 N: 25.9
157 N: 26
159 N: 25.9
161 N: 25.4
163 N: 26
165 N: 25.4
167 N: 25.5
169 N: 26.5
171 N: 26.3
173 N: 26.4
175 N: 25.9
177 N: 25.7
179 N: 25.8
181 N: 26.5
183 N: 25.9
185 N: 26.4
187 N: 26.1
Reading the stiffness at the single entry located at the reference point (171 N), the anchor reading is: 26.3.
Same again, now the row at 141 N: 24.7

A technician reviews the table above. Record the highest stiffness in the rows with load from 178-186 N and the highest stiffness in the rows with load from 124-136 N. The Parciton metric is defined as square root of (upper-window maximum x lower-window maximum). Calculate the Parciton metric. 26.0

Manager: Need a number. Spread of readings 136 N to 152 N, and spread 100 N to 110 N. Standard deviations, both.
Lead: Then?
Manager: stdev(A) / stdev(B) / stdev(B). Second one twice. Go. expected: 0.3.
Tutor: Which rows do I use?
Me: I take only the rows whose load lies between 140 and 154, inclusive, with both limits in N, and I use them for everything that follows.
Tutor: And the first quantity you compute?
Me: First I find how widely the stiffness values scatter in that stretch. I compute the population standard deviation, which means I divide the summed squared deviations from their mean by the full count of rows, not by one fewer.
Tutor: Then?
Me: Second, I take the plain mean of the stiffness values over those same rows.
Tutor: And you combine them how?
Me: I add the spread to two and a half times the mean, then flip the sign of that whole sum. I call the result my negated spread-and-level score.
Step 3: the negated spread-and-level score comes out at -63.0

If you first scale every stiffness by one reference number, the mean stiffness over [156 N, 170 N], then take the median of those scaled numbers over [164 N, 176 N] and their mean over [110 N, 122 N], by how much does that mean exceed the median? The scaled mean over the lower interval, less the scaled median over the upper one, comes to -0.03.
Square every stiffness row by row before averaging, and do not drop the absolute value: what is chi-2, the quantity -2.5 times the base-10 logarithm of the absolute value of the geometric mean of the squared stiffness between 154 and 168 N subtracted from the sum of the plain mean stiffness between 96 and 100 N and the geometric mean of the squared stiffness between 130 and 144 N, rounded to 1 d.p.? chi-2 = -3.9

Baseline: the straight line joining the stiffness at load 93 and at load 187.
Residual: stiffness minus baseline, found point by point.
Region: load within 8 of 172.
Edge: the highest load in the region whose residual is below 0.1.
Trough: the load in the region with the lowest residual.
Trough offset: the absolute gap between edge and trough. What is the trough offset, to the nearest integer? 14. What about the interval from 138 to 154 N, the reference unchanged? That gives 14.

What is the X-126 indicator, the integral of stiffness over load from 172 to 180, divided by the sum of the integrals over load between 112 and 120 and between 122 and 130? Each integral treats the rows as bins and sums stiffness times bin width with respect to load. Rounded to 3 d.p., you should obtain 0.521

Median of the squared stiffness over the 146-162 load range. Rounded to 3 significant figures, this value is 655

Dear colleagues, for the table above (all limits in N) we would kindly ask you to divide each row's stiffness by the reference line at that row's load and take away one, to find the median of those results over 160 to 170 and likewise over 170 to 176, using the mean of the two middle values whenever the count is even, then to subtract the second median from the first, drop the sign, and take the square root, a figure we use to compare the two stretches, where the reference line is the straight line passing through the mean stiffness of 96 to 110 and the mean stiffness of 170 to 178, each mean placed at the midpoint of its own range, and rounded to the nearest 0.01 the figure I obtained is 0.18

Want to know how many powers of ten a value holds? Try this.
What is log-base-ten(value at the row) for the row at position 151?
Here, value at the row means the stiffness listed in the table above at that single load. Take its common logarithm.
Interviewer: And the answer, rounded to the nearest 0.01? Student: 1.39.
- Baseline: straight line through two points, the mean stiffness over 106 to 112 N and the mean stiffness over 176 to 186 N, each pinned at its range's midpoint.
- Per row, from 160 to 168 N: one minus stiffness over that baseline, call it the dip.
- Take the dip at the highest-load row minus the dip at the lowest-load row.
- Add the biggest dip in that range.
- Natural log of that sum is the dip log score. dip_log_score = -3.98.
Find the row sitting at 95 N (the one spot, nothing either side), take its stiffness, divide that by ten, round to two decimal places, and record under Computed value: 2.64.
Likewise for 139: 2.39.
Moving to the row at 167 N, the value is 2.55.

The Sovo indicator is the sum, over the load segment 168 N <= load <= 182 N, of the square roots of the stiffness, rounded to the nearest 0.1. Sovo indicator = 35.8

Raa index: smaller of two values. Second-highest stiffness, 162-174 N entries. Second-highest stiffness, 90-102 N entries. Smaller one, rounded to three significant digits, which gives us 26.4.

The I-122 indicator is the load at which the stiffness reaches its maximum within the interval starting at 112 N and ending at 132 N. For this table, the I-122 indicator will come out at 121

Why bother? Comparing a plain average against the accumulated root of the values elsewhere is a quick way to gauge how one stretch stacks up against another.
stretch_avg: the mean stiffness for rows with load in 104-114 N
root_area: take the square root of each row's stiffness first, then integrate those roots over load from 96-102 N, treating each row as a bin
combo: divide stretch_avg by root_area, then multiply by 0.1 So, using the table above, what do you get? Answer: 0.080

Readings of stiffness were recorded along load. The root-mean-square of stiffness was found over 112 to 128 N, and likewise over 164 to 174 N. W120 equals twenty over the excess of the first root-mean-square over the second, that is -20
